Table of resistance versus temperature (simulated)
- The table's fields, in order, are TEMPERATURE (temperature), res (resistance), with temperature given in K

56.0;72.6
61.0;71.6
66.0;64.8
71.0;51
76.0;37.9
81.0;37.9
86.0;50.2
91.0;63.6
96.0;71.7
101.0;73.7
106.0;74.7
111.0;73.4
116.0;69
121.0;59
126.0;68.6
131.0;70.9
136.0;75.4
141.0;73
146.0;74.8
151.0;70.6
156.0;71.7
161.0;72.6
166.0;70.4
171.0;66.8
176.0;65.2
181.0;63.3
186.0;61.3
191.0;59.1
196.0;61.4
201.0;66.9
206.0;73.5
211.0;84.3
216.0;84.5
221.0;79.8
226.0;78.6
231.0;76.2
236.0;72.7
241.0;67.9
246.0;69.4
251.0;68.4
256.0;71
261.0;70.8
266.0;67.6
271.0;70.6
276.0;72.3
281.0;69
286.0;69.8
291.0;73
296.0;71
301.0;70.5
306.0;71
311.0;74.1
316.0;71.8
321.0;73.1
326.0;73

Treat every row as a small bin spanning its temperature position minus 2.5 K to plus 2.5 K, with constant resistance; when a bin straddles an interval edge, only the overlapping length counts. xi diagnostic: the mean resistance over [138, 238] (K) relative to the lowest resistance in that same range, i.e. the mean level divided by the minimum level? 1.21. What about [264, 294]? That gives 1.04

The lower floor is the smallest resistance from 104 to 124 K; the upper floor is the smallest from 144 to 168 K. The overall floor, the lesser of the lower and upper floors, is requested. 59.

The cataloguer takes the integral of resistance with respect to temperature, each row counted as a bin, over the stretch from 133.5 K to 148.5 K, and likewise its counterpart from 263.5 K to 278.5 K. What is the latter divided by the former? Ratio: 0.94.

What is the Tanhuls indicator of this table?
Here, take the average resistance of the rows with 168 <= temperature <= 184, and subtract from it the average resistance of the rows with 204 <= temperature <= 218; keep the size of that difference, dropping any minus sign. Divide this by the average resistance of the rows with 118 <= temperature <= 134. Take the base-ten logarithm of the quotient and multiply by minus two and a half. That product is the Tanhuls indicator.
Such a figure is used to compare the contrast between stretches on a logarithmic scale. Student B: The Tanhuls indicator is 1.6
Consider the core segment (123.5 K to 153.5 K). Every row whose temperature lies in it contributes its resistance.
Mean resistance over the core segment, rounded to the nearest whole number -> 72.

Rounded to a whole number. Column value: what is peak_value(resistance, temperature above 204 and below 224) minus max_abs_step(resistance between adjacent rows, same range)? 74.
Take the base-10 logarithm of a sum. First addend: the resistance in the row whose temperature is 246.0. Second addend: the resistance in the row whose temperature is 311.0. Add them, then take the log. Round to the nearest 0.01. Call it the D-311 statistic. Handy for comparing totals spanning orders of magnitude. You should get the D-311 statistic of 2.16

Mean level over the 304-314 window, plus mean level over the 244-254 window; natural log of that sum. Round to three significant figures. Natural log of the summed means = 4.95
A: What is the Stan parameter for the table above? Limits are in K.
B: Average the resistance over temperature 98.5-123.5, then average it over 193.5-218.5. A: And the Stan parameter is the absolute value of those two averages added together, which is 144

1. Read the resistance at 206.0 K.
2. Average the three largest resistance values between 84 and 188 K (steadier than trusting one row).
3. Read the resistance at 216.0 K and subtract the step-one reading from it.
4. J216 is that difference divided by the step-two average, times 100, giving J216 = 15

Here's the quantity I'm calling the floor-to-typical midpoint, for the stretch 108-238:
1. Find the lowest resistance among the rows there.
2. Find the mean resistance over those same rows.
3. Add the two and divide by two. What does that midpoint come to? 65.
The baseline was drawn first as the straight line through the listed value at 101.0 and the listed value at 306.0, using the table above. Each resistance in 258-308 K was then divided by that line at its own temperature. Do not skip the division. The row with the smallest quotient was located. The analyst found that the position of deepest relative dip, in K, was 266.0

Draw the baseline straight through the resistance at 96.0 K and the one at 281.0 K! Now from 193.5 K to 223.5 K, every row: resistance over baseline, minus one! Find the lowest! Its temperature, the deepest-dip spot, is 196.0 K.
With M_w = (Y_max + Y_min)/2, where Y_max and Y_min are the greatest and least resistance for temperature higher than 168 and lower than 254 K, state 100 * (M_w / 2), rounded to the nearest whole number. 3590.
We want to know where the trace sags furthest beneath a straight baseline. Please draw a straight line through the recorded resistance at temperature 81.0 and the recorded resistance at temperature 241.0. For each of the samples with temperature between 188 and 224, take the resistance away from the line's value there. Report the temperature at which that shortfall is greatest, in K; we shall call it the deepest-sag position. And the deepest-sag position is 191.0 K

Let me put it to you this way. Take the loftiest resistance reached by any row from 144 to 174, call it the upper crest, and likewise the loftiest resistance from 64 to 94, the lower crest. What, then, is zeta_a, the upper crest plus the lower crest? 140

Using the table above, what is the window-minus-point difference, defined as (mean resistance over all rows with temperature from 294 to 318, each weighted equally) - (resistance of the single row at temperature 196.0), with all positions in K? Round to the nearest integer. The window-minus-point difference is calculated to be 10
